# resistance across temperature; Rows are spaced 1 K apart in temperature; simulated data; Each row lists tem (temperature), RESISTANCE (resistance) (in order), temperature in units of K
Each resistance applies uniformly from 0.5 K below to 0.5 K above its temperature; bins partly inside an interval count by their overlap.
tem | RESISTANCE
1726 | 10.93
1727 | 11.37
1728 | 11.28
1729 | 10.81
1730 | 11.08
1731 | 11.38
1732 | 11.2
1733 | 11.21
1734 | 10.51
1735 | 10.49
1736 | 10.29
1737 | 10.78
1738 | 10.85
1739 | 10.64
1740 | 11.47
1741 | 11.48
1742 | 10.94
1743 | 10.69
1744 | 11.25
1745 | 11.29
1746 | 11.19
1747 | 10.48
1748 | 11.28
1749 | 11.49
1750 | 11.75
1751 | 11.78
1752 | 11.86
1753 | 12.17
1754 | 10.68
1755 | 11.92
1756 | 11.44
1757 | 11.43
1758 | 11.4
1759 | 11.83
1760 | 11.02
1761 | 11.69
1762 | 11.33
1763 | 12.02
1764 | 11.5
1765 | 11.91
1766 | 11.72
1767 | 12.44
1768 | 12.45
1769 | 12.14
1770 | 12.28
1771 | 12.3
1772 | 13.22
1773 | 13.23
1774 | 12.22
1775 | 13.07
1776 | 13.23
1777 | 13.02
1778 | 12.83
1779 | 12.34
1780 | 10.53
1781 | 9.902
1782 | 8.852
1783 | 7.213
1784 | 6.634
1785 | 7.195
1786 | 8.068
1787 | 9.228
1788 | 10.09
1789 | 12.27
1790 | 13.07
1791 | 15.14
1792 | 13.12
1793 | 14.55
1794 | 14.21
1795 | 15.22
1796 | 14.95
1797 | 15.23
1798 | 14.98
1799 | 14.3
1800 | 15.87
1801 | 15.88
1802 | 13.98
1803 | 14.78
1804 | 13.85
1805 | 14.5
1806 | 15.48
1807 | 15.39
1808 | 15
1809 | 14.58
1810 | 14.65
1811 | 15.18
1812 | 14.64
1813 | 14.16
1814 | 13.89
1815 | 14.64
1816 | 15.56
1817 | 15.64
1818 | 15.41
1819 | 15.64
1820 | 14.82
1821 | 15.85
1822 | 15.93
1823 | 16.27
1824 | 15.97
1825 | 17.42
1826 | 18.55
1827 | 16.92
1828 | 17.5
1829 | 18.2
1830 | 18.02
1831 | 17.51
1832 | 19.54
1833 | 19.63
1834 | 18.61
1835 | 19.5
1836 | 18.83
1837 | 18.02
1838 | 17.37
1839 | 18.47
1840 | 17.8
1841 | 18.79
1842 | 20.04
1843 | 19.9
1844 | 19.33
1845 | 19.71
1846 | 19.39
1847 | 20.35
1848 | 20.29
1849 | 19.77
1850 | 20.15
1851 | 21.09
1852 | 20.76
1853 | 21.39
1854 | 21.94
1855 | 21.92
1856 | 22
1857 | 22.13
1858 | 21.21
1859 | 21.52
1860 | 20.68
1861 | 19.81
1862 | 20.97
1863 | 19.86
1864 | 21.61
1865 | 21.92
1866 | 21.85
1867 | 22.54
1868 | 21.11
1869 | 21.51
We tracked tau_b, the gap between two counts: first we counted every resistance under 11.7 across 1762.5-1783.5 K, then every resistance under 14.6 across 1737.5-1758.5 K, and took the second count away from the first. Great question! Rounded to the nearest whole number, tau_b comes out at -16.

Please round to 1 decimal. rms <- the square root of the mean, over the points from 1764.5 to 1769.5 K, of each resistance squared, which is 12.1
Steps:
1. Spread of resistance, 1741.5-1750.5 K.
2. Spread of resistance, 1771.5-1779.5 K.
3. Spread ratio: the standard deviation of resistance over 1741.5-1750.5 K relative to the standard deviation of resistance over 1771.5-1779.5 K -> 1.0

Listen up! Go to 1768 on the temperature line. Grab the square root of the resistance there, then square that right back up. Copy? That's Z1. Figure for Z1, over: 12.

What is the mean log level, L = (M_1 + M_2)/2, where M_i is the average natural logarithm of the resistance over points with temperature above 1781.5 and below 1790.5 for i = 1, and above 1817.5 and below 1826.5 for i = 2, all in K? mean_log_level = 2.49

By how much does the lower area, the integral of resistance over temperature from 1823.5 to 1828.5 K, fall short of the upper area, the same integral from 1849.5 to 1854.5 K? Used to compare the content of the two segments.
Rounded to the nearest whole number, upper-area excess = 19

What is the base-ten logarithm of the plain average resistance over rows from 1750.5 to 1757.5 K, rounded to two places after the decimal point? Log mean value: 1.06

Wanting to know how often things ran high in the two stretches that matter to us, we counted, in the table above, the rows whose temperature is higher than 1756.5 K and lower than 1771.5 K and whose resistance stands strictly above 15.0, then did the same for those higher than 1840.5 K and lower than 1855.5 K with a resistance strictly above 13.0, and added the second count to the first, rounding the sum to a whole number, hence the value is 15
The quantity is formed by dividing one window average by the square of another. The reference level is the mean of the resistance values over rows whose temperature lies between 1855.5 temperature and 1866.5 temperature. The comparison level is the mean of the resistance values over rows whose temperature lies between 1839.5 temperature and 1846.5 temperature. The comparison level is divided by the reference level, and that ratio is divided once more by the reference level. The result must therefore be 0.04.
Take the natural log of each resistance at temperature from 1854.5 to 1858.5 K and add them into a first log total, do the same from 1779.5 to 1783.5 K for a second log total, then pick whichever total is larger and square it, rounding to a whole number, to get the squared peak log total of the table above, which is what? 152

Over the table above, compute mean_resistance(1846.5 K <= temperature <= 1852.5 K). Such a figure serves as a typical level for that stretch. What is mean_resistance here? 20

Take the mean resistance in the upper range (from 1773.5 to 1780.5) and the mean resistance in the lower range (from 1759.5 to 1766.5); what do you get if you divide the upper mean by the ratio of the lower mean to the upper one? 13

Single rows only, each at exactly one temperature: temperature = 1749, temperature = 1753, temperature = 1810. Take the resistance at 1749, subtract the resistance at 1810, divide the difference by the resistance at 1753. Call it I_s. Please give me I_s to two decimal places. -0.26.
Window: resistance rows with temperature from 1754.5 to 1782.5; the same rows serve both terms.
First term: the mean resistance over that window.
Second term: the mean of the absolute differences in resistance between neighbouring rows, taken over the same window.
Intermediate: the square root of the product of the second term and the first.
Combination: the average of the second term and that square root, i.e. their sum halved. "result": 1.45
